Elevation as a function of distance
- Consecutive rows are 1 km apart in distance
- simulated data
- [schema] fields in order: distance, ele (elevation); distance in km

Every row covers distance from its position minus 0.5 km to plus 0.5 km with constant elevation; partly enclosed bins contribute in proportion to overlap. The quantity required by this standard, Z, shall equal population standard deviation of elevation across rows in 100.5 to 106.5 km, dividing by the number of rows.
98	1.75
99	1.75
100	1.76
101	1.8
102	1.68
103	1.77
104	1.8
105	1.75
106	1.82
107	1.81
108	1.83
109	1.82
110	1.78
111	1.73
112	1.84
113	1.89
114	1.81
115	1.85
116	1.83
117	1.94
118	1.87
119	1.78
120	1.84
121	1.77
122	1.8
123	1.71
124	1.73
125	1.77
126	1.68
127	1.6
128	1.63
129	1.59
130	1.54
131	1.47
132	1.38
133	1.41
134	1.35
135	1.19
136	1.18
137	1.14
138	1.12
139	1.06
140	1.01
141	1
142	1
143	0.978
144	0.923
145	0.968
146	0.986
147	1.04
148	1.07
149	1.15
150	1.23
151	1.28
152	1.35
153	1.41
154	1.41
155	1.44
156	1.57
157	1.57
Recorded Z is 0.046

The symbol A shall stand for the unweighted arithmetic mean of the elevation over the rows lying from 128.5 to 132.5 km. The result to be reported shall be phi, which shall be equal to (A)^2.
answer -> 2.2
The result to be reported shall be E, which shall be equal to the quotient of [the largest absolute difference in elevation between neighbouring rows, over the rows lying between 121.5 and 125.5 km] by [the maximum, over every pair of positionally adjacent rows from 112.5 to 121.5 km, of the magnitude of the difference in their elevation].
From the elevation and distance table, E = 0.8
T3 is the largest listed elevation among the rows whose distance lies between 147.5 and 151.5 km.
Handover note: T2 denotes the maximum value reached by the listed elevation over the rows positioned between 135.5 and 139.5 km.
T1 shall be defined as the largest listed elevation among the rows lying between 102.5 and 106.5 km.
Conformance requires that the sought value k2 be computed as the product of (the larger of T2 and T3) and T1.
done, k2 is 2.3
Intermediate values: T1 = 1.82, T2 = 1.18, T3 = 1.28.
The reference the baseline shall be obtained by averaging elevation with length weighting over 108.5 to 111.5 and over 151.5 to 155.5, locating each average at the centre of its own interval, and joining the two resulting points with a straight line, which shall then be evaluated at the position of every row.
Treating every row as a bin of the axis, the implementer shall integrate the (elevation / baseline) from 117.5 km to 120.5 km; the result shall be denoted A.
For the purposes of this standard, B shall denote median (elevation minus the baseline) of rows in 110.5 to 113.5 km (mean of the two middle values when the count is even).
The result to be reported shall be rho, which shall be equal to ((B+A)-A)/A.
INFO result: 0.02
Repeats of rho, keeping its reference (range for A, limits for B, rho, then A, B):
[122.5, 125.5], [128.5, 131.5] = -0.02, 3.15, -0.06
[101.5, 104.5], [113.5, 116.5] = 0.04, 2.86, 0.10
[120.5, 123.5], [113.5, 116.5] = 0.03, 3.16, 0.10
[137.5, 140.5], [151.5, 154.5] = 0.00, 2.09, 0.00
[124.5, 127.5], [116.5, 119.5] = 0.05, 3.08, 0.16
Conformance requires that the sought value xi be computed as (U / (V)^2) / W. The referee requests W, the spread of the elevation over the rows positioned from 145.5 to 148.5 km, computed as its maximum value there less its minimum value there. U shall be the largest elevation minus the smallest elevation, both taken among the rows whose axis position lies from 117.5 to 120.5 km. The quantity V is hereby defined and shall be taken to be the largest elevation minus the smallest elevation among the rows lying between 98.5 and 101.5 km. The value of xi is 429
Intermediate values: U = 0.09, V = 0.05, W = 0.08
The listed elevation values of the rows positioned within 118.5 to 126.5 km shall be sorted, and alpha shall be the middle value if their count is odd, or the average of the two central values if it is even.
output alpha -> 1.77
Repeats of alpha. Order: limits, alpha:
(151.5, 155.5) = 1.41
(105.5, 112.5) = 1.82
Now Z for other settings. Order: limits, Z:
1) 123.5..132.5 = 0.116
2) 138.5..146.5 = 0.036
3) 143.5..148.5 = 0.052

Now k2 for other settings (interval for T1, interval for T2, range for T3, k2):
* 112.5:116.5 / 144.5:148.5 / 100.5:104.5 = 3.4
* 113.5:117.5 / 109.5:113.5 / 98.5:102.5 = 3.7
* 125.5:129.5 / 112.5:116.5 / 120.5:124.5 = 3.2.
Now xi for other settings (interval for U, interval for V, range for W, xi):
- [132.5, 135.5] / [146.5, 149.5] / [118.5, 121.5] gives 260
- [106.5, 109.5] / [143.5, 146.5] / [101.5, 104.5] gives 42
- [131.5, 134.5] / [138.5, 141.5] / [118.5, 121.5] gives 238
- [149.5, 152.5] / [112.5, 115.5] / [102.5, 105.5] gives 375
